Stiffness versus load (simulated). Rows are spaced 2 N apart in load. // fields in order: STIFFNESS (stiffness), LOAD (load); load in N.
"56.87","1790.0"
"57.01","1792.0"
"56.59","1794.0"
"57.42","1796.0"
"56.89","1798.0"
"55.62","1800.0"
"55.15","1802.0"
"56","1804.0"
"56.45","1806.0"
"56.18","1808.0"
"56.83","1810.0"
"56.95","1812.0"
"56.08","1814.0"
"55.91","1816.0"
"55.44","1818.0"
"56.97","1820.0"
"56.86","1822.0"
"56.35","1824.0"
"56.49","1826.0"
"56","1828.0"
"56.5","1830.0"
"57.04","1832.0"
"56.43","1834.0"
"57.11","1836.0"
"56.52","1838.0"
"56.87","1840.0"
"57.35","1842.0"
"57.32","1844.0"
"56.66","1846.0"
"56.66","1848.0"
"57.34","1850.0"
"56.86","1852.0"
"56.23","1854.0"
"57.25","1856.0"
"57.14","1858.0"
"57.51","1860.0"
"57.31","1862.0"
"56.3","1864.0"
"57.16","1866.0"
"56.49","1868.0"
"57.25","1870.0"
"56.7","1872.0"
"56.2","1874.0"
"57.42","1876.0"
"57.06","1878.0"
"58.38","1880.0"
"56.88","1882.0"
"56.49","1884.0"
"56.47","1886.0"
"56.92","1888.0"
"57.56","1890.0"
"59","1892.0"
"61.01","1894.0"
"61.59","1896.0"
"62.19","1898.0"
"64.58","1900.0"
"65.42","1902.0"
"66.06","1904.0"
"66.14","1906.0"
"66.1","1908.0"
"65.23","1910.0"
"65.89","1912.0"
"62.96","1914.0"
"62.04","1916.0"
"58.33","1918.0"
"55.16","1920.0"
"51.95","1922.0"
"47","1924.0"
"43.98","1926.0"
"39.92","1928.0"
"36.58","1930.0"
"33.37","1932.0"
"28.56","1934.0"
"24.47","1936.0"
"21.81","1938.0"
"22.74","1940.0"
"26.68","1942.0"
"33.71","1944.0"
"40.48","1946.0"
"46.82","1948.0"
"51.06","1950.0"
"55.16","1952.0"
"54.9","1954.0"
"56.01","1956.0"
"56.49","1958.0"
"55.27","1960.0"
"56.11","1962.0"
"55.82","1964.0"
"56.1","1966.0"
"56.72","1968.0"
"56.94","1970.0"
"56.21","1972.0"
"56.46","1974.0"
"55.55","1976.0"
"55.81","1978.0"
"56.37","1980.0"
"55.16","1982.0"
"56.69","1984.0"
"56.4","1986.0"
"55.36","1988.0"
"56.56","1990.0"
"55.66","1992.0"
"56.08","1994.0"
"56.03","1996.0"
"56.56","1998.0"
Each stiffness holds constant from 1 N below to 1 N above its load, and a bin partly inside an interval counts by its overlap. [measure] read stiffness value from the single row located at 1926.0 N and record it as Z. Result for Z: 43.98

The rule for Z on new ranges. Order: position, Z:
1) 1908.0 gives 66.1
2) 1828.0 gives 56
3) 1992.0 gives 55.66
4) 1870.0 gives 57.25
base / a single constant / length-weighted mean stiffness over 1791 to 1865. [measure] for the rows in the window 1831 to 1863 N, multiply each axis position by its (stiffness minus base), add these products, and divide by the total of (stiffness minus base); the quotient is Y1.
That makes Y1 1850.4 N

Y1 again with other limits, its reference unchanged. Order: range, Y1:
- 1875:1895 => 1888.9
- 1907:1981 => 1941.3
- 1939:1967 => 1944.1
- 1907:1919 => 1911.7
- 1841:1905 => 1893.8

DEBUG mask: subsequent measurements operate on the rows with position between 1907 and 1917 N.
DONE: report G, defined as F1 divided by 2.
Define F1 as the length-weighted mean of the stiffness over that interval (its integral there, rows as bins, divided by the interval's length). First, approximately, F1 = 64.4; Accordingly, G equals 32.2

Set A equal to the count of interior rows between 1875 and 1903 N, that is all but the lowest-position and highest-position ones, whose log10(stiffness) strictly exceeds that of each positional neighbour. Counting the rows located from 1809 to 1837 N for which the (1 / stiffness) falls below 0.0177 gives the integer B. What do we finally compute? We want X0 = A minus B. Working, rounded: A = 1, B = 7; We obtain -6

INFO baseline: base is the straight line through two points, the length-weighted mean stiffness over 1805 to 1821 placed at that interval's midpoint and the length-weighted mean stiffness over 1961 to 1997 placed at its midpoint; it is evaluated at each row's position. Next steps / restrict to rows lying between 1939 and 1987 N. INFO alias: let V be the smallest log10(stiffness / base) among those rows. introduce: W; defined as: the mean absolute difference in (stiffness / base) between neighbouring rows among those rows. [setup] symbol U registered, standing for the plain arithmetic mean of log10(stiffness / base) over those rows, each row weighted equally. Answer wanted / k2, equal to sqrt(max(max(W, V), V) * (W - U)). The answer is 0.053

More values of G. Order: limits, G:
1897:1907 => 32.4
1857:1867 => 28.5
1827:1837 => 28.3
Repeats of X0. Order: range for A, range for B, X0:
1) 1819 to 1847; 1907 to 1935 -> -2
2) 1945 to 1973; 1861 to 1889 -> -5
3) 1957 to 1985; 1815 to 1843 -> -4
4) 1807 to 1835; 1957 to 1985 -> 1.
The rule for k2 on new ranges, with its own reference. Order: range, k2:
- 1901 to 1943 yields 0.081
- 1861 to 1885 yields 0.012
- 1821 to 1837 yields 0.008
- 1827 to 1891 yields 0.008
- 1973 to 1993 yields 0.016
